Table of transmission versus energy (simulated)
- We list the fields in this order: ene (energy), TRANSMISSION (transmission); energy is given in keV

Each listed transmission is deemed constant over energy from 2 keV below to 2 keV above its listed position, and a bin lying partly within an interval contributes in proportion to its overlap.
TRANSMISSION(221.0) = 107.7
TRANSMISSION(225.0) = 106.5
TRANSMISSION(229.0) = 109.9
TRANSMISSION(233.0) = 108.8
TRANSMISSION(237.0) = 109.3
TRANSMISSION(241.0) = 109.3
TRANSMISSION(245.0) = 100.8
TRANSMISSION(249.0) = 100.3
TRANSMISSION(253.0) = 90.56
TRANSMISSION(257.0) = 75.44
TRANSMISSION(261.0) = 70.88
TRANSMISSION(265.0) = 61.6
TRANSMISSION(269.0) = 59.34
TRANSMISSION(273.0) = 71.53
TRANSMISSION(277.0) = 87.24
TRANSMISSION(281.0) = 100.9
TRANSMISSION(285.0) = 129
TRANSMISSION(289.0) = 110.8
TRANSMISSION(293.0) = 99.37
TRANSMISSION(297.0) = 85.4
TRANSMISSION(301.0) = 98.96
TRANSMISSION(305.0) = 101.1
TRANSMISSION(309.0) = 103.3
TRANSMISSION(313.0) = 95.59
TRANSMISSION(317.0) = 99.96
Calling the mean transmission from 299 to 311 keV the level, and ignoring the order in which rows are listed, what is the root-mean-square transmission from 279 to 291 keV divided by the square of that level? 0.0112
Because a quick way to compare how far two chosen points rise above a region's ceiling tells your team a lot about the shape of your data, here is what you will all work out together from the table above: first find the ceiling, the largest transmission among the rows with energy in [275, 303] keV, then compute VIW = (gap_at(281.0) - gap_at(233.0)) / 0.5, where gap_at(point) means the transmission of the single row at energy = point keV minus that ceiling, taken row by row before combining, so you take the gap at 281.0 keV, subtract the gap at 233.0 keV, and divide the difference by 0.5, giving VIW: -16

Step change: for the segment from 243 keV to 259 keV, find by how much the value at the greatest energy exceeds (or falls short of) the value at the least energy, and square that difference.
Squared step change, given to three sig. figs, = 643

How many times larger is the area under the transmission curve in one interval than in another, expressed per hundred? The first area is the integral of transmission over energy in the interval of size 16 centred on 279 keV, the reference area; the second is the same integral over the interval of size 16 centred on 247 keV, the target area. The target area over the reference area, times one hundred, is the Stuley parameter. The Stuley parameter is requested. 103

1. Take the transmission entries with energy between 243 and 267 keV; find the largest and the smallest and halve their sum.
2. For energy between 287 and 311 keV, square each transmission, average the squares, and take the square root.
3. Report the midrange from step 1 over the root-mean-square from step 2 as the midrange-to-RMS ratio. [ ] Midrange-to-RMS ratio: 0.81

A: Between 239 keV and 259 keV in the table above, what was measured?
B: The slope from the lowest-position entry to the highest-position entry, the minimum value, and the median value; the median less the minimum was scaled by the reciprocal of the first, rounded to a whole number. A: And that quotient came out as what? -12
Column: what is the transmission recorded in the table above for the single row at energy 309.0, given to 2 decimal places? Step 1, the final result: 103.30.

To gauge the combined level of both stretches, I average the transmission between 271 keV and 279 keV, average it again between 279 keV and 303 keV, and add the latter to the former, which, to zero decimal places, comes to 183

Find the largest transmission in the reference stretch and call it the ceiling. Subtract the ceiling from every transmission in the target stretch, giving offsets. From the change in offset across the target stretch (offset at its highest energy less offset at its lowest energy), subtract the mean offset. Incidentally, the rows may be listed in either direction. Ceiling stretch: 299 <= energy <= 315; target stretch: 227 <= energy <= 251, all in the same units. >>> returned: -13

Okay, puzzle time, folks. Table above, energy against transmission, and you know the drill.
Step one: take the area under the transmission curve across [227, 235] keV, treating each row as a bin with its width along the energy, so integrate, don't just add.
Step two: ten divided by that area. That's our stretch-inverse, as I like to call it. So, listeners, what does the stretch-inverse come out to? 0.0114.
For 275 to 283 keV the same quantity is 0.0133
